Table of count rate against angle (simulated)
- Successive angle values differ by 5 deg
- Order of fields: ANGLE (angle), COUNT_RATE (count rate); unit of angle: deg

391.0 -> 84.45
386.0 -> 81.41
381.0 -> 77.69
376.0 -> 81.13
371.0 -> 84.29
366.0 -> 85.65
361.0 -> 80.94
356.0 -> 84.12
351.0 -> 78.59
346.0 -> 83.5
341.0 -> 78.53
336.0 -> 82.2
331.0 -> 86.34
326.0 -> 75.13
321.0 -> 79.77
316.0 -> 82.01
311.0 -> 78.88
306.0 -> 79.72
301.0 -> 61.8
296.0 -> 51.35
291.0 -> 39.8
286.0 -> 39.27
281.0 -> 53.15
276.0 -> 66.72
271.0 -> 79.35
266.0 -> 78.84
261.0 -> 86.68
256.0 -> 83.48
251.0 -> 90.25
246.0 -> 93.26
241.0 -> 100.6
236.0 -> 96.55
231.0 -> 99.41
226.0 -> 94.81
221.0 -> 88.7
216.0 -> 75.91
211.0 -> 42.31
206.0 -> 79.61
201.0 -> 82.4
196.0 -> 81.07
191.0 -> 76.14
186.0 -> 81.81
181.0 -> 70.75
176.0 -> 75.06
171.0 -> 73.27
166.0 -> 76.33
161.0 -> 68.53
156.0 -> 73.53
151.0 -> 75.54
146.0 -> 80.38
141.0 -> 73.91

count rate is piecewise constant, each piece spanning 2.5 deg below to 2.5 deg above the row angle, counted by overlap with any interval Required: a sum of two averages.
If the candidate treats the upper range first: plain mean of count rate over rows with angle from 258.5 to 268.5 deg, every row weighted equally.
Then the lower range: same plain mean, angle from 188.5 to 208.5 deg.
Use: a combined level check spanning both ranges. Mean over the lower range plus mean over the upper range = 162.6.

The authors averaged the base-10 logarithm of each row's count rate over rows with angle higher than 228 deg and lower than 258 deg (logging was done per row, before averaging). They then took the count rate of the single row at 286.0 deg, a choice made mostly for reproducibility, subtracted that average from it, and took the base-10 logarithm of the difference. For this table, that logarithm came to 1.572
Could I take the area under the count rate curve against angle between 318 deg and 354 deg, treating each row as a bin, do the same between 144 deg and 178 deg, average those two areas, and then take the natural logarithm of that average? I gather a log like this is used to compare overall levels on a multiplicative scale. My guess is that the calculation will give 7.91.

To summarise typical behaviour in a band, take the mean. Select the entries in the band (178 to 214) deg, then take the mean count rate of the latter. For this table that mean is 73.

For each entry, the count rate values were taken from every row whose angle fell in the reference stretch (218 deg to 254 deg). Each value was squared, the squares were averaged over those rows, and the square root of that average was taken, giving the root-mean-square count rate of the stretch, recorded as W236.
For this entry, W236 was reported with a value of 95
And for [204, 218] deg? 68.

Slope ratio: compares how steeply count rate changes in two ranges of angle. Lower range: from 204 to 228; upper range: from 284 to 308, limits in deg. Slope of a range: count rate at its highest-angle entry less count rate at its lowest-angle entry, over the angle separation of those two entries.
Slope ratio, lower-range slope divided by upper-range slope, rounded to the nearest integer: 0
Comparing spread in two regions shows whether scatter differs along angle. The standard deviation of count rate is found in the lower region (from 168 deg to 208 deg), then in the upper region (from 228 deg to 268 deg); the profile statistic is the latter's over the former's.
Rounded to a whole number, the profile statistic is 2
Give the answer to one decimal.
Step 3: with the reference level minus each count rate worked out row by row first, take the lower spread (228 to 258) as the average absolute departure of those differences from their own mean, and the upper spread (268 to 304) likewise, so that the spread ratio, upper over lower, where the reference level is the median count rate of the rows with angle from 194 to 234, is 2.3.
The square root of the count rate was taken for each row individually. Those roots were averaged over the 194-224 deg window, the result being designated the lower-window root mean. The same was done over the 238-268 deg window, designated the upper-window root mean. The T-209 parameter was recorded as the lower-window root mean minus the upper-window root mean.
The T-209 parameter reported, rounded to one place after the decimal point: -0.8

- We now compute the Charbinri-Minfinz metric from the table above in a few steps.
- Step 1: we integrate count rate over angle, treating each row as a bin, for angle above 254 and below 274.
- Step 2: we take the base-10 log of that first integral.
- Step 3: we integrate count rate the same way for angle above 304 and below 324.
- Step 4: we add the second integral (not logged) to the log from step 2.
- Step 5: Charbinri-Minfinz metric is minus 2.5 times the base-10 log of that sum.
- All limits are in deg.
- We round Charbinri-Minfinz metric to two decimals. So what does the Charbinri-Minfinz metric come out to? -8.01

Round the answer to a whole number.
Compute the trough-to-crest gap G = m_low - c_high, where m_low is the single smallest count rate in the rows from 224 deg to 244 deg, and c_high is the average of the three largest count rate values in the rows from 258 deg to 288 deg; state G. 13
